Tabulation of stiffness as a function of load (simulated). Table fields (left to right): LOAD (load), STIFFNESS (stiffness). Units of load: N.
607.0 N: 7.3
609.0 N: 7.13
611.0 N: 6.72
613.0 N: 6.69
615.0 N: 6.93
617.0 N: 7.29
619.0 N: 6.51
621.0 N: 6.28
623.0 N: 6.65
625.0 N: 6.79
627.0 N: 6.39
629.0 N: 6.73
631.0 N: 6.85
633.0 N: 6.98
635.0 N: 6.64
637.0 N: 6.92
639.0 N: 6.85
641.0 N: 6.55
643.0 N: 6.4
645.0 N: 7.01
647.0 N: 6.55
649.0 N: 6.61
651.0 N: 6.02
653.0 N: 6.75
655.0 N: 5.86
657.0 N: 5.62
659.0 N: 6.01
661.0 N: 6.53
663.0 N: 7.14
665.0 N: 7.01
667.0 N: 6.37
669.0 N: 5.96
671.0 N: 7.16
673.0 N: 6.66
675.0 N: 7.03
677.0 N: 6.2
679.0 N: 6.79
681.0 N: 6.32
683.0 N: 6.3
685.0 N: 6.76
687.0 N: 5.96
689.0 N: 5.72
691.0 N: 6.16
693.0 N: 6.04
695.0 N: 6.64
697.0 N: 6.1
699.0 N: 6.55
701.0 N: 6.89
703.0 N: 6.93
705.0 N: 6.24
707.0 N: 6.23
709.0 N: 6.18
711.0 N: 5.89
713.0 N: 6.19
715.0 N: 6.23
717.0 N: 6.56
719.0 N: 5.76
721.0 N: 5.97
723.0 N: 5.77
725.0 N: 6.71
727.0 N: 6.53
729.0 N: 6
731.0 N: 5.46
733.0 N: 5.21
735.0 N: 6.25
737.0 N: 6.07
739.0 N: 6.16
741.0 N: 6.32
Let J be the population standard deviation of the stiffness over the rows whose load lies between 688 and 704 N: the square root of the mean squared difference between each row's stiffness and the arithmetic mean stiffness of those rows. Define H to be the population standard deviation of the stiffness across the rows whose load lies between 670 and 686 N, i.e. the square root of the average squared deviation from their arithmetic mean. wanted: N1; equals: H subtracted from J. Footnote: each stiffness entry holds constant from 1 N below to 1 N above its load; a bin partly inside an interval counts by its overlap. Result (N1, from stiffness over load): 0.08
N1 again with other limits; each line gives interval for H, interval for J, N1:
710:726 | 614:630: -0.03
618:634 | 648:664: 0.26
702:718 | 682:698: 0.03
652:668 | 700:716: -0.17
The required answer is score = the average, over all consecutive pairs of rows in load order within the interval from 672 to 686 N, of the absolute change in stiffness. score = 0.46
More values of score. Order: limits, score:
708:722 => 0.33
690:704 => 0.35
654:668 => 0.42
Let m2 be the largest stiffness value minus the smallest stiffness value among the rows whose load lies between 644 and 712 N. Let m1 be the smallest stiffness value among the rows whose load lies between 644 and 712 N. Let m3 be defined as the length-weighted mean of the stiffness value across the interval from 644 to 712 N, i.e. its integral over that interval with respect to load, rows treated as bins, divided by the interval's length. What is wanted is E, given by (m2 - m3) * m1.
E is -27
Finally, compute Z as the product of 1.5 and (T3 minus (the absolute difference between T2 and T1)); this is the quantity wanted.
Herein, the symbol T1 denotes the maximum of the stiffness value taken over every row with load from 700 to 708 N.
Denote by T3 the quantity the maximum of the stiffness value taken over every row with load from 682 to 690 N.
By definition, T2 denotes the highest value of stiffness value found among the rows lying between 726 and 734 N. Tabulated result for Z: 9.54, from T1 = 6.93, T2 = 6.53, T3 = 6.76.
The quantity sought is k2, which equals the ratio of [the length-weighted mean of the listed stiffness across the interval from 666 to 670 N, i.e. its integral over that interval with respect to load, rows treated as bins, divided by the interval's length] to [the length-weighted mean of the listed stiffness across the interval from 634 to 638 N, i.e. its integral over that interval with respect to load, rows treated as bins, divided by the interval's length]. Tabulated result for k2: 0.909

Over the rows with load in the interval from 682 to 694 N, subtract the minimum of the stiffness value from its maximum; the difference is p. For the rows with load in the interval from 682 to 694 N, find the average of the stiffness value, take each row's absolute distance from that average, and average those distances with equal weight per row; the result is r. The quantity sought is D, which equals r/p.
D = 0.24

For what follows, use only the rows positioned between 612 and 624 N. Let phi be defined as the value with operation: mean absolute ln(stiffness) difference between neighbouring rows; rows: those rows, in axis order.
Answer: 0.06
